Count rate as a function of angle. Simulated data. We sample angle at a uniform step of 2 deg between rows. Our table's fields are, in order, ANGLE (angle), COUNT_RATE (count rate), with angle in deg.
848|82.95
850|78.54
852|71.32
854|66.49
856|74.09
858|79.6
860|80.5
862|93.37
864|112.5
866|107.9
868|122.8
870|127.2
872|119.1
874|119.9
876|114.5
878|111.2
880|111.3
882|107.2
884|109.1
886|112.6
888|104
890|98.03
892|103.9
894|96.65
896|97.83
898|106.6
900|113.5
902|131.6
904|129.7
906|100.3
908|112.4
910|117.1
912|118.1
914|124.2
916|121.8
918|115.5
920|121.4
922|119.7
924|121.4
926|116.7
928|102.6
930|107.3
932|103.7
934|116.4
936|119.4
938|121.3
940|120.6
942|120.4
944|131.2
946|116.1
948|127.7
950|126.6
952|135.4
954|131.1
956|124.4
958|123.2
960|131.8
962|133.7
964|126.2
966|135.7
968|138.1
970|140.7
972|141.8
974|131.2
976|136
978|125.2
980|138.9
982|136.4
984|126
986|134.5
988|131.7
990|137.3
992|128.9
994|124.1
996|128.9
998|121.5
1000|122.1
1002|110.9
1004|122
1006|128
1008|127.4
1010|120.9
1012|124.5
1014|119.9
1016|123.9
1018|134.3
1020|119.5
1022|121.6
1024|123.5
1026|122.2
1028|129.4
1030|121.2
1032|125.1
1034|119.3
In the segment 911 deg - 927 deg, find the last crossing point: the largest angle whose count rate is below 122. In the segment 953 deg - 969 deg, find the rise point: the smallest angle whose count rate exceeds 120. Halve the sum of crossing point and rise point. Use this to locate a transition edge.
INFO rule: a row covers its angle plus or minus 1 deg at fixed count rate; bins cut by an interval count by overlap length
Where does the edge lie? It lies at 940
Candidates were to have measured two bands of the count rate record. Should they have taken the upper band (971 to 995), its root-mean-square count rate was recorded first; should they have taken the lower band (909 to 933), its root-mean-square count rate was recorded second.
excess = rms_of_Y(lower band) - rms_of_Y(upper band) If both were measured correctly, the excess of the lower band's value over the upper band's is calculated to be -16.8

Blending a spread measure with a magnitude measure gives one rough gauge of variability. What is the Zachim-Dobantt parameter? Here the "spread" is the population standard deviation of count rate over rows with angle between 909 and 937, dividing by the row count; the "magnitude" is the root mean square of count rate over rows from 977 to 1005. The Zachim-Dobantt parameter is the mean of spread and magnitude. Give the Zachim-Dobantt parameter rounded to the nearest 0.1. 67.2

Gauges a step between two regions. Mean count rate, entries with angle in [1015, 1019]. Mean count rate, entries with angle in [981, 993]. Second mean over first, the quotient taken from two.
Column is 0.97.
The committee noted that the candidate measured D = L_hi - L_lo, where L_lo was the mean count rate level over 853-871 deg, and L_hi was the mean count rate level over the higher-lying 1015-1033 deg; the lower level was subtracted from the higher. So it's 28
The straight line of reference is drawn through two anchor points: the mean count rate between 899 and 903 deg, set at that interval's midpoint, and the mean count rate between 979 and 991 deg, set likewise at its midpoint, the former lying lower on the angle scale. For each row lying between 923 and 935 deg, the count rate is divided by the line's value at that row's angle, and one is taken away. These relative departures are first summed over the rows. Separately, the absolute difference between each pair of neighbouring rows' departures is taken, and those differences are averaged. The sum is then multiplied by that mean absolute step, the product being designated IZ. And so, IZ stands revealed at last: -0.045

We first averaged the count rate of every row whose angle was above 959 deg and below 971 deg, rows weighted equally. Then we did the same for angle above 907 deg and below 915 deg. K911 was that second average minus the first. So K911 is -16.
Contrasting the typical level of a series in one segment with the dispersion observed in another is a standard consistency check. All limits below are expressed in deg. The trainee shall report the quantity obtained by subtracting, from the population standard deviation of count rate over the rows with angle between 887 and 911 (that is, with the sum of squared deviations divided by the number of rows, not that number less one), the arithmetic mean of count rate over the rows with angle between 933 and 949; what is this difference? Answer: -110.2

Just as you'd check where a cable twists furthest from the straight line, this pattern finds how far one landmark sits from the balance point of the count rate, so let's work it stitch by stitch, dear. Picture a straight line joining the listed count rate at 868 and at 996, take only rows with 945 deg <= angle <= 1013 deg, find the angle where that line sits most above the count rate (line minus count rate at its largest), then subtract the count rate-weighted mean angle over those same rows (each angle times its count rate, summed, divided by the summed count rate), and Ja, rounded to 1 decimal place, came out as 23.3 deg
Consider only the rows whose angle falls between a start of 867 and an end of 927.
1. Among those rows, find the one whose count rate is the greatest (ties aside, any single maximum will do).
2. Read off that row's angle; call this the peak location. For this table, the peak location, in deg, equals 902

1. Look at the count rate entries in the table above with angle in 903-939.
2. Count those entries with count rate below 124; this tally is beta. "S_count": 16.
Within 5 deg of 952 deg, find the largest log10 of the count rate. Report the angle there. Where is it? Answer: 952 deg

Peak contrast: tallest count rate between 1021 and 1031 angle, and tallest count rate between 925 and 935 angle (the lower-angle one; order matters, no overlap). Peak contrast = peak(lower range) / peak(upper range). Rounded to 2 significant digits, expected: 0.90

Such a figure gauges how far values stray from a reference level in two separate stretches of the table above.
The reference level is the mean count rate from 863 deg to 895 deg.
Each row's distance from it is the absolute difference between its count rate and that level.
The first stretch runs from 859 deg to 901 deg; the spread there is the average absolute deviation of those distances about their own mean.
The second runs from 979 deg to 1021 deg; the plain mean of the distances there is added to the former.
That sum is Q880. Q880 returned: 21.4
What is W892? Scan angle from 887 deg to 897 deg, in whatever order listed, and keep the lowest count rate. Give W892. 96.65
